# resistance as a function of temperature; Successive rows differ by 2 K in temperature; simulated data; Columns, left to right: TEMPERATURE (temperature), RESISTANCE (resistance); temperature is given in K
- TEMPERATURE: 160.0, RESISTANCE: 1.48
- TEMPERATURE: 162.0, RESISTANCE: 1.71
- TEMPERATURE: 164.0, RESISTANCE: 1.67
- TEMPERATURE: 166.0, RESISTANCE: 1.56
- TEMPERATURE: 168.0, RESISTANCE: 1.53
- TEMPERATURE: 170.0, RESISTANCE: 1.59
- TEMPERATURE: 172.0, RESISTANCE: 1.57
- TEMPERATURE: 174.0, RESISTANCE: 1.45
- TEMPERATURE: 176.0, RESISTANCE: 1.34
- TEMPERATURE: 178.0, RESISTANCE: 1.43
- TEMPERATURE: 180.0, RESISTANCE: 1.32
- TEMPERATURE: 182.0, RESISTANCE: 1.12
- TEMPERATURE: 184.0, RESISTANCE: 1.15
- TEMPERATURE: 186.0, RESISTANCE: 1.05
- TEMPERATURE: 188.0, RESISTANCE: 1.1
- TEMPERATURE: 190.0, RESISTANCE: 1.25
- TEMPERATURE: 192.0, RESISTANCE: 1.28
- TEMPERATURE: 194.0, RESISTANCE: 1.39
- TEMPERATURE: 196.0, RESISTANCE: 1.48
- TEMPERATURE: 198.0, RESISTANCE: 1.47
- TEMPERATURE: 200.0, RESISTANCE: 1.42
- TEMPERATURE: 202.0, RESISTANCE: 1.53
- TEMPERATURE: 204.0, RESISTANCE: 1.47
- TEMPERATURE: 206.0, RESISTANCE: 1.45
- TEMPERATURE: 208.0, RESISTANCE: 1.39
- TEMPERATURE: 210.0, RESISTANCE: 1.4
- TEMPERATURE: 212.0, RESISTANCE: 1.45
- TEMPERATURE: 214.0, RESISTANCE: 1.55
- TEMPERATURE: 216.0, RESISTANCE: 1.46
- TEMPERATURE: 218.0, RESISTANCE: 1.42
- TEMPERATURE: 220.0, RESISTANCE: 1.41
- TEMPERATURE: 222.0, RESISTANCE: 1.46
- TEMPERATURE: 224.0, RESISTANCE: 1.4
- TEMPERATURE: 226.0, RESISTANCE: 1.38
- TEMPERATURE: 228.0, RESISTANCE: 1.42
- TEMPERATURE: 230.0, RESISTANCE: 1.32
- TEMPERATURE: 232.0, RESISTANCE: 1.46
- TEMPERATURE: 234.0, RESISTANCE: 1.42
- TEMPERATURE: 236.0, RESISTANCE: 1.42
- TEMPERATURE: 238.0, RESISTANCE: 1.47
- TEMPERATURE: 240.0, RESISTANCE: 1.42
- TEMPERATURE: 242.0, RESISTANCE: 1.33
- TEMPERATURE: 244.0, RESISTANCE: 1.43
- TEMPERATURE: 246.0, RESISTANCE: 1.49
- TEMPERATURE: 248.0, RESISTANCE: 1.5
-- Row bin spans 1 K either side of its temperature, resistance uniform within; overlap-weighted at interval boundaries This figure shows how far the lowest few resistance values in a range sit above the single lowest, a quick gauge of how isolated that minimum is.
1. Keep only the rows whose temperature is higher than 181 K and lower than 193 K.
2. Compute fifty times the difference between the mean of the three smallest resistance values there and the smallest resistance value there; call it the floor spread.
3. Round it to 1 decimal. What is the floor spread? 2.0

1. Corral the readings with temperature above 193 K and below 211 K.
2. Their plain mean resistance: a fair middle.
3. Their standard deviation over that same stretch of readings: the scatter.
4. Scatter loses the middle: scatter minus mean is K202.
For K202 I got -1.40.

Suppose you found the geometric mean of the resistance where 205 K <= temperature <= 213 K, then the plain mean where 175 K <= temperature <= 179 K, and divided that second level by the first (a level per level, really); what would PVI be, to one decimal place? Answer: 1.0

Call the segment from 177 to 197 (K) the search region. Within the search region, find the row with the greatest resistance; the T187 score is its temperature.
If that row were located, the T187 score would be 196.0 K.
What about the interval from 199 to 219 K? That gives 214.0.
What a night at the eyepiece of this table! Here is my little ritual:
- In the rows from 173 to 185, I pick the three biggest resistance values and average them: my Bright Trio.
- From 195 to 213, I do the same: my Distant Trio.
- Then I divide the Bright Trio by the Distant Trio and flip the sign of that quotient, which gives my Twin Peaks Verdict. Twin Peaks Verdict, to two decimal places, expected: -0.94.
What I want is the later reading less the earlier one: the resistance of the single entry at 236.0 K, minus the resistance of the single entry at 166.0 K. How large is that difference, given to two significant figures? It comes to -0.14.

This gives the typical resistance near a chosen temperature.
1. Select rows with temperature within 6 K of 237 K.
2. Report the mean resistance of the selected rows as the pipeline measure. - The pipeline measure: 1.42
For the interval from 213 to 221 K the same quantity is 1.46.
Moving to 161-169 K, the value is 1.62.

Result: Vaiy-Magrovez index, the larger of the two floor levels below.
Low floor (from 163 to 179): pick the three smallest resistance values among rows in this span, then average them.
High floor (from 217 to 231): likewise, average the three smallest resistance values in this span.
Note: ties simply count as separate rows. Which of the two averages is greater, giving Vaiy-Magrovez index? 1.407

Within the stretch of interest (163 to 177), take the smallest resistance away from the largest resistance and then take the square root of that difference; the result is 0.574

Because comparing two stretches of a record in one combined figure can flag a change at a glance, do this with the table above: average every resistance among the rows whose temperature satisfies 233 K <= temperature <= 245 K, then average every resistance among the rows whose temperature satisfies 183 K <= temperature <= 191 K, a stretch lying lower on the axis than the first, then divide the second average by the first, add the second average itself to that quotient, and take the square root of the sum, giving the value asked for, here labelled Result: 1.39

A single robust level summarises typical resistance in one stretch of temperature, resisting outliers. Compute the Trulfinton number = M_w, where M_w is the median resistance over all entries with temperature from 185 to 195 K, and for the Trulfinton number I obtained 1.25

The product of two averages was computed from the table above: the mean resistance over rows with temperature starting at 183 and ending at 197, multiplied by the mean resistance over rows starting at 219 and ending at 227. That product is 1.76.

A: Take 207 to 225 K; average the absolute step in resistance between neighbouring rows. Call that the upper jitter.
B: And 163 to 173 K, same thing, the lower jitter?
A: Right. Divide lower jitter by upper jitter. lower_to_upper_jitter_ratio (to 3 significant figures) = 1.07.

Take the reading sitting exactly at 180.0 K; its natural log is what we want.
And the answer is 0.28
